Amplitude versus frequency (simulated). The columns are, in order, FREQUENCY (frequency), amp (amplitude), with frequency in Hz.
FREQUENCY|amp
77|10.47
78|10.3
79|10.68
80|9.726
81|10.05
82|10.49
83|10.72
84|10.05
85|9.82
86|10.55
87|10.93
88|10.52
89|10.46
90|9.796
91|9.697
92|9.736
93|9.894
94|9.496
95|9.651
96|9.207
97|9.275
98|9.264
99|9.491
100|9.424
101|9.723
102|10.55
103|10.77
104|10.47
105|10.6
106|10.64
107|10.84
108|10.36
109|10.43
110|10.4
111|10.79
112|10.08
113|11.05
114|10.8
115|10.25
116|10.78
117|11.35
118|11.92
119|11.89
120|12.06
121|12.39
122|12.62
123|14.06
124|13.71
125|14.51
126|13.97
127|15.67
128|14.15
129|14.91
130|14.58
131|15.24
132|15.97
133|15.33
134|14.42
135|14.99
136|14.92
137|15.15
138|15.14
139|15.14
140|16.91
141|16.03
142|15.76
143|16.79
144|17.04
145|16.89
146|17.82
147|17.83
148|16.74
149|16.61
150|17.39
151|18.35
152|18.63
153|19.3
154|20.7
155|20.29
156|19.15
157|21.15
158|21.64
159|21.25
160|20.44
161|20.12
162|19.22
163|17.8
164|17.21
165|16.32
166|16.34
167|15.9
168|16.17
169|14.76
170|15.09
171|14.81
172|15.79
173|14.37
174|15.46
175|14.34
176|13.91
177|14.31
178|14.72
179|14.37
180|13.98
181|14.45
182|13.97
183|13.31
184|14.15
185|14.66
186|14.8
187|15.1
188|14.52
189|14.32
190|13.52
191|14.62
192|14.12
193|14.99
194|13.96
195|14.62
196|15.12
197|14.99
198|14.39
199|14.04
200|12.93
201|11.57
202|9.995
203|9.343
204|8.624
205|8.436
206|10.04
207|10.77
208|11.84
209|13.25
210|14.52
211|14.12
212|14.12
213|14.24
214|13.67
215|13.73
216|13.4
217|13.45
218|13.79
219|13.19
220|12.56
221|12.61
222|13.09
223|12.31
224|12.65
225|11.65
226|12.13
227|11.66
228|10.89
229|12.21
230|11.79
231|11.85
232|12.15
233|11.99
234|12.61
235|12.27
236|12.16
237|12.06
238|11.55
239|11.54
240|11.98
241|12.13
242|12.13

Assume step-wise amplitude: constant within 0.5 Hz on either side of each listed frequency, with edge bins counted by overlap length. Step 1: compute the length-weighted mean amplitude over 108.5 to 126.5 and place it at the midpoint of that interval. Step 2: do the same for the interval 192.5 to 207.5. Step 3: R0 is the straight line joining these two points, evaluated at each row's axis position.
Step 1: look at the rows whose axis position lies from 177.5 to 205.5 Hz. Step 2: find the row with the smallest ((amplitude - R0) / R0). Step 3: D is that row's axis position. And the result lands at 205 Hz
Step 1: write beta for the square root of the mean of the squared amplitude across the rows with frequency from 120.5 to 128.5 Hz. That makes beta 14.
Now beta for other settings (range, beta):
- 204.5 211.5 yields 12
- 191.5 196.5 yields 15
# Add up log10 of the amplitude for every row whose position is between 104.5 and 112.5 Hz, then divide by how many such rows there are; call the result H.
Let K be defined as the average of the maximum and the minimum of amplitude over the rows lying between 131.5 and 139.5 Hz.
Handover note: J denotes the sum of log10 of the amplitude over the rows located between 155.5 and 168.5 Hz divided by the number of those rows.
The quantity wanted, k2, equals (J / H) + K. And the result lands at 16.4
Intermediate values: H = 1.02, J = 1.27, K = 15.2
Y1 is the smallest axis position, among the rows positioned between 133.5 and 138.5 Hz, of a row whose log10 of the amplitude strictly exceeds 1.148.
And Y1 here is 134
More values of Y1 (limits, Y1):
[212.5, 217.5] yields 213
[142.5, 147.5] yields 143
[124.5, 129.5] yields 125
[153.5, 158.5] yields 154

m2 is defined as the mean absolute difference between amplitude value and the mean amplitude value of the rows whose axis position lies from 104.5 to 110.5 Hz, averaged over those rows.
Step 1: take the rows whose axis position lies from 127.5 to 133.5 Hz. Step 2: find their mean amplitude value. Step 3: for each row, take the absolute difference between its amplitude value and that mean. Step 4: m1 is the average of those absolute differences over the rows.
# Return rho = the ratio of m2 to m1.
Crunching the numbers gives 0.3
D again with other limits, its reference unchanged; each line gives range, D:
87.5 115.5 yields 96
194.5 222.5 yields 205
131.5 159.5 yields 134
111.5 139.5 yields 112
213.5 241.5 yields 228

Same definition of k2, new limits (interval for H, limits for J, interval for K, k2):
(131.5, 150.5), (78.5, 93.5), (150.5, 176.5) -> 18.6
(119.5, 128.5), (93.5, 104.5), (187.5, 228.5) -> 12.6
